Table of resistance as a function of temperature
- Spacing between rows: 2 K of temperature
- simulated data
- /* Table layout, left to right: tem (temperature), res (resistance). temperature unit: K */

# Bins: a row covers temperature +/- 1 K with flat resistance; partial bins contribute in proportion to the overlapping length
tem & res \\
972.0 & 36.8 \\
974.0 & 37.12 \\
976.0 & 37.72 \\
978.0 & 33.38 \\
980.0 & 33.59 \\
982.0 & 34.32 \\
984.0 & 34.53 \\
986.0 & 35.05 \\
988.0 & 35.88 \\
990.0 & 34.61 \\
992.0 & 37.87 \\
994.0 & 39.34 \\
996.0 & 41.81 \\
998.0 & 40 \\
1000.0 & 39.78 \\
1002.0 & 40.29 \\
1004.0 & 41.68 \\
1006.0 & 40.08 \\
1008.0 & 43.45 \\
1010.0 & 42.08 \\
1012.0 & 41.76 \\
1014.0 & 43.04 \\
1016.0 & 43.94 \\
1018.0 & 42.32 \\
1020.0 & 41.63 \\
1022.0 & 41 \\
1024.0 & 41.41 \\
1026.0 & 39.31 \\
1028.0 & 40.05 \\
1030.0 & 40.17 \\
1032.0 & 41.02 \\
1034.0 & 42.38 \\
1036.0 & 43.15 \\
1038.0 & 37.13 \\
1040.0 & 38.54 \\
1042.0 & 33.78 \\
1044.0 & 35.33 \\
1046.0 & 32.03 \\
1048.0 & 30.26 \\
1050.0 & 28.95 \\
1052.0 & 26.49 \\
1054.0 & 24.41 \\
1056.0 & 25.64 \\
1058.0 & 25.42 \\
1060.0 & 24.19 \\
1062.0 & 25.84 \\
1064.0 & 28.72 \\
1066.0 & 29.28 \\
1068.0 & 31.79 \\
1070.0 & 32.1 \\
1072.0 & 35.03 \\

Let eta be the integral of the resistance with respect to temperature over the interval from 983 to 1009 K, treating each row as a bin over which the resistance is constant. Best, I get 1009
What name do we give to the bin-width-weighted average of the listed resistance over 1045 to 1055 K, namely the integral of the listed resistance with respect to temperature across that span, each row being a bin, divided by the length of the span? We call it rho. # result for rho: 28.4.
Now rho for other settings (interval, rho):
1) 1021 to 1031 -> 40.4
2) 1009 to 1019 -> 42.6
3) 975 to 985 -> 34.7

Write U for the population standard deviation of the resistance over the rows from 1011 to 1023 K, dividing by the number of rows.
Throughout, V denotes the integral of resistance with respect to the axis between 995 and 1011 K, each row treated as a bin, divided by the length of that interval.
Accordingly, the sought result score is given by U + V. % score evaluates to 42.1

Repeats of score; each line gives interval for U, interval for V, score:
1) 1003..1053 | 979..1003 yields 42.1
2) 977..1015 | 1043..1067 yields 31.4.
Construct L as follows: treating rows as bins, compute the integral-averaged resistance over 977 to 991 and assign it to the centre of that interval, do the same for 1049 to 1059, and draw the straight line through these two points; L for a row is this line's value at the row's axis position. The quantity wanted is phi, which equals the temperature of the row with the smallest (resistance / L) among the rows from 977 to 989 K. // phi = 978.0 K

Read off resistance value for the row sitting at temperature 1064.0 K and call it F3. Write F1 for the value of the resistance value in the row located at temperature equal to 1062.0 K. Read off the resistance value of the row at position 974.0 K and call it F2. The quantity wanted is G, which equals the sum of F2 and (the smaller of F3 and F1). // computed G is 63.0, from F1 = 25.84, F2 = 37.12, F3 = 28.72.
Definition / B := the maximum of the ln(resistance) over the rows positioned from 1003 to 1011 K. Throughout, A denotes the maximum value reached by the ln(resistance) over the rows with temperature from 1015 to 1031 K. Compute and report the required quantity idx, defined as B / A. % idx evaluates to 1.00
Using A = 3.78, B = 3.77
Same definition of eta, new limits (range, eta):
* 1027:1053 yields 939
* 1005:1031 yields 1080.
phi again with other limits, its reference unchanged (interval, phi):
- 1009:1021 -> 1012.0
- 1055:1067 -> 1060.0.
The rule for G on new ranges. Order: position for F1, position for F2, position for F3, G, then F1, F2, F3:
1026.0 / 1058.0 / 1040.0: 64.0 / 39.31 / 25.42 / 38.54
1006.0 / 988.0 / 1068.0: 67.7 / 40.08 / 35.88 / 31.79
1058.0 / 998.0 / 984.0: 65.4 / 25.42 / 40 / 34.53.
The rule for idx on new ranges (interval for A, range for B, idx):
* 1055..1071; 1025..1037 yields 1.09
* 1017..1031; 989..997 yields 1.00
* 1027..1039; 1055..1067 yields 0.90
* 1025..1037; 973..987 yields 0.96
